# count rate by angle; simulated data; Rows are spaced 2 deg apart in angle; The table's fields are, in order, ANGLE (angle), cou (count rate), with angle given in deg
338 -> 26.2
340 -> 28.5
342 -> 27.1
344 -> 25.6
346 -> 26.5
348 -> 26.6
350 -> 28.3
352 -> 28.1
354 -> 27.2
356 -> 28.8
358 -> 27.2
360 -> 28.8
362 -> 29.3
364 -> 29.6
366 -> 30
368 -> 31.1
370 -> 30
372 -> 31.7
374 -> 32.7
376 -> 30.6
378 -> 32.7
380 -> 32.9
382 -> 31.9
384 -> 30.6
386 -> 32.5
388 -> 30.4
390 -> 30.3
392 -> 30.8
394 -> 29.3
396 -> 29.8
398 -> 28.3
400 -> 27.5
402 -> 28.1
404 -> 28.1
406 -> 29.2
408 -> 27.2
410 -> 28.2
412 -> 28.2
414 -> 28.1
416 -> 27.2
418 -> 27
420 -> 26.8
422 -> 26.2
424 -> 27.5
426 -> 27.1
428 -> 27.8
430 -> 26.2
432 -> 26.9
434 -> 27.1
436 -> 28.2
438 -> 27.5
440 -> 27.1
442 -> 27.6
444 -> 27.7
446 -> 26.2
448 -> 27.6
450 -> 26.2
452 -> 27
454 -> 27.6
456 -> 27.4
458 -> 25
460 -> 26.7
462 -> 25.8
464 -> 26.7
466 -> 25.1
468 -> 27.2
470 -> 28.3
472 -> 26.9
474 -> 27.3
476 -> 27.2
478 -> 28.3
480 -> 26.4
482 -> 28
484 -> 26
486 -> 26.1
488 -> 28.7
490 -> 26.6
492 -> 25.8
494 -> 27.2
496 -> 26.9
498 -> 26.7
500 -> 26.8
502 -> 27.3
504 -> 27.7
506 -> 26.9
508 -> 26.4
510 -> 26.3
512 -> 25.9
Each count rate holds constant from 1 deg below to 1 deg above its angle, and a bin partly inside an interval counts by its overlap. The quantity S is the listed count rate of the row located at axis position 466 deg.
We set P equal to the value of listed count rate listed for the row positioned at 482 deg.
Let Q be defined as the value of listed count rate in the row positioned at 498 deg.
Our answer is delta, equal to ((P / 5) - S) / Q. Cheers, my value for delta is -0.73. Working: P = 28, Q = 26.7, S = 25.1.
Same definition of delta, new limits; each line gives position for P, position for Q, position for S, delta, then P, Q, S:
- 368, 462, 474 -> -0.82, 31.1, 25.8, 27.3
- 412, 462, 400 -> -0.85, 28.2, 25.8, 27.5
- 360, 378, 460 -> -0.64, 28.8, 32.7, 26.7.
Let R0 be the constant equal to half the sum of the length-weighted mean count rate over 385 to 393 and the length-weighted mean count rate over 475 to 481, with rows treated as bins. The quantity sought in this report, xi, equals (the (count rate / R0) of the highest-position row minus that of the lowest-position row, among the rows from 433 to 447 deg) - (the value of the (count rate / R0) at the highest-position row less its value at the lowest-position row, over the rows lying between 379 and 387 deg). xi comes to -0.02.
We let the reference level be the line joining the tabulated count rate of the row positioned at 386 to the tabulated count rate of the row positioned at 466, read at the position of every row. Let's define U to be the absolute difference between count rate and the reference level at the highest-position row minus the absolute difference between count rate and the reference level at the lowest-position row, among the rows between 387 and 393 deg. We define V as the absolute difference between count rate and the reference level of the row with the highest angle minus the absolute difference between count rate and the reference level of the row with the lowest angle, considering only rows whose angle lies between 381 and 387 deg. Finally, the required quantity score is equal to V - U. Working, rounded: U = -0.8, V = -1.0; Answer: -0.2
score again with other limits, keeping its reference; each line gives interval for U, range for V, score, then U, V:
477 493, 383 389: 1.0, -1.2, -0.2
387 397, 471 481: 0.4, -0.1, 0.2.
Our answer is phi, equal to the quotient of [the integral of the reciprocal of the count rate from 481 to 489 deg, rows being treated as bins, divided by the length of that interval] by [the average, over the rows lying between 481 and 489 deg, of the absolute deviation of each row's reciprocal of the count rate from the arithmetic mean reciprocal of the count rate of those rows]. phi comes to 24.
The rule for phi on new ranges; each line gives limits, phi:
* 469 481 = 46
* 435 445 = 105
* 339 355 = 34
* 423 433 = 61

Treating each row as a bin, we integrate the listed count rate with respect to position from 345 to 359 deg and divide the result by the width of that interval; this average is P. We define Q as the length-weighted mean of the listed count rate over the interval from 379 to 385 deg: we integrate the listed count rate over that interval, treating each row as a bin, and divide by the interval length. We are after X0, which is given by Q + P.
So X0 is 59.3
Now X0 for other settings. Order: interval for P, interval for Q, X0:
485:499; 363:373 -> 57.3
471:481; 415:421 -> 54.2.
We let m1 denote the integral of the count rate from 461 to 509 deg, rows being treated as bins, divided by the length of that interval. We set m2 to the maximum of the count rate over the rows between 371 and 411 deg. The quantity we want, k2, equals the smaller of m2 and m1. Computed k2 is 26.9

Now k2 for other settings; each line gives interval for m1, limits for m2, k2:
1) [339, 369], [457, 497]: 28.2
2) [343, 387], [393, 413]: 29.7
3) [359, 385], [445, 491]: 28.7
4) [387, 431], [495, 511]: 27.7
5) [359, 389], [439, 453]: 27.7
